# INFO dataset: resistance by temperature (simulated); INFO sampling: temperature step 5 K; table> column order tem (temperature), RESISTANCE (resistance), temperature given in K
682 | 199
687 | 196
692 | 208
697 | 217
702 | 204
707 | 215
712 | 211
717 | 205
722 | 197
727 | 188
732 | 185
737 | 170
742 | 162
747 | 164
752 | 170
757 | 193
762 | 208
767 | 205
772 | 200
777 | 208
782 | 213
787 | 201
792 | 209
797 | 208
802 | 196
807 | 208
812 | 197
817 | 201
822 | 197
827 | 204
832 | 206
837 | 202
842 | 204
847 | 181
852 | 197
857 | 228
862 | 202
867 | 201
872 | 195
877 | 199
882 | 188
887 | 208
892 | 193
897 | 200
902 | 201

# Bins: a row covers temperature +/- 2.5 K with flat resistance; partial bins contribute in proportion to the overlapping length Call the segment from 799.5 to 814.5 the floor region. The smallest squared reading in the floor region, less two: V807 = 38414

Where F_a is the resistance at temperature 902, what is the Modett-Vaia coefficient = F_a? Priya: 201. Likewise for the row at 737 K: 170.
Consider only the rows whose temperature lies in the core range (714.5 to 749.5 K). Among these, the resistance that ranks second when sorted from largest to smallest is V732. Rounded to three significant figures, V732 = 197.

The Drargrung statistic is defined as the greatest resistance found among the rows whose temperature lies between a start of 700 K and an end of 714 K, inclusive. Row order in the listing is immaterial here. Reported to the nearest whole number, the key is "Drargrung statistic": 215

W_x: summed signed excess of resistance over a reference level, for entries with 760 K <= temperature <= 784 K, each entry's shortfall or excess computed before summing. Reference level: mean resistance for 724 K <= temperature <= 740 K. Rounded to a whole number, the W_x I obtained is 129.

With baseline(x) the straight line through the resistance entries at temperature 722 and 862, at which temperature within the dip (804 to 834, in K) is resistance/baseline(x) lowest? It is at 822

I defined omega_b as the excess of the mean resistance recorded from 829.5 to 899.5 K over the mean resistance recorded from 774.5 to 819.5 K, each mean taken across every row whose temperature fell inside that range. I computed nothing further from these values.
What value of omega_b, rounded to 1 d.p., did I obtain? -4.3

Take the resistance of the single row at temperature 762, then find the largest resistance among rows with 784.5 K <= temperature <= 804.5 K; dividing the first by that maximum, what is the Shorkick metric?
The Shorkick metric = 1.00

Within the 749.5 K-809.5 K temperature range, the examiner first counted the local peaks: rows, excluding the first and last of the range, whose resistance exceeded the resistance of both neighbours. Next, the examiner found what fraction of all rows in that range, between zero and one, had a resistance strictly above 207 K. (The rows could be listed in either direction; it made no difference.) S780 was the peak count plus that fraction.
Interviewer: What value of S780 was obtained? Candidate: 3.5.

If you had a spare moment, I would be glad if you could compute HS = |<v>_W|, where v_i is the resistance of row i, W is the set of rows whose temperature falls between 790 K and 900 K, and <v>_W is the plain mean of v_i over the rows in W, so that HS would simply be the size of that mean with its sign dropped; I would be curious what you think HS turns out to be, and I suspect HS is 201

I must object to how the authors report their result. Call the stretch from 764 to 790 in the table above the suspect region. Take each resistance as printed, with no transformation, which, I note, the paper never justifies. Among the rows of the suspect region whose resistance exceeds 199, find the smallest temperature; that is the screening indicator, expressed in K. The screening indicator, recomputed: 767 K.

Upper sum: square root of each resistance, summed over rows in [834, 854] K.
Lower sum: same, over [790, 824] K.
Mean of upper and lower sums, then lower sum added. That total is 177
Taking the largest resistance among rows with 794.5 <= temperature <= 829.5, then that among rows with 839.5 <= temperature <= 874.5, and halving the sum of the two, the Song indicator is 218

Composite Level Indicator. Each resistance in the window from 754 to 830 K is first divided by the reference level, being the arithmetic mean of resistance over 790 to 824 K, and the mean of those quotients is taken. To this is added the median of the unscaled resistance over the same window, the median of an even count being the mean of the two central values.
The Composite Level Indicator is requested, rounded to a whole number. 205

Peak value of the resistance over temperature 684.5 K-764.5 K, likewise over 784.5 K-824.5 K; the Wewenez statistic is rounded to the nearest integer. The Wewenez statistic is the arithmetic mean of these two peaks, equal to 213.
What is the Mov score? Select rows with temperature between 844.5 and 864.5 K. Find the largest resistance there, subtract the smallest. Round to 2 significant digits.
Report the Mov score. 47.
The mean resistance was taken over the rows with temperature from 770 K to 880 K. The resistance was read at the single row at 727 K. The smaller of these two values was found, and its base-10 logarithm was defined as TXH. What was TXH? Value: 2.274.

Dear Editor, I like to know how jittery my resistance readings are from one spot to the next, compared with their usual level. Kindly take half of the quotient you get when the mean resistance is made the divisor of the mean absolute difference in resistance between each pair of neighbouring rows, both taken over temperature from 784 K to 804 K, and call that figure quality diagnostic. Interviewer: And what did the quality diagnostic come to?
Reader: 0.017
